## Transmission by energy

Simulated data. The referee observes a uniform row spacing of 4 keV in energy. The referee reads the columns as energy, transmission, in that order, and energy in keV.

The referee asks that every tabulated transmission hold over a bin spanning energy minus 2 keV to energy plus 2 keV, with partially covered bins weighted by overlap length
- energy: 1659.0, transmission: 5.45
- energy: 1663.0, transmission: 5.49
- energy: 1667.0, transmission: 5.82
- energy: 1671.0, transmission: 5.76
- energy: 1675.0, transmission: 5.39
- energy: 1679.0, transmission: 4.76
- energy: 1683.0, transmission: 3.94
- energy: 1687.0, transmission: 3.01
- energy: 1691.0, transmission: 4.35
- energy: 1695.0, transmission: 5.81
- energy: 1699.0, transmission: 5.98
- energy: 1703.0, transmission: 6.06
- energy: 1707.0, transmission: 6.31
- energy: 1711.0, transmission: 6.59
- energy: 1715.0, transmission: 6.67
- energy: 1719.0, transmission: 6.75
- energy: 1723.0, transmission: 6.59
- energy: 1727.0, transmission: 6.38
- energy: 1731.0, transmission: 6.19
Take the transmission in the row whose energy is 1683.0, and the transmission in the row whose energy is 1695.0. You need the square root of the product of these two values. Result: 4.8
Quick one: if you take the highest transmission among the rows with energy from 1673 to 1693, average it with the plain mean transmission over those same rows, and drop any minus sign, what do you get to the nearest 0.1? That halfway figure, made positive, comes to 4.8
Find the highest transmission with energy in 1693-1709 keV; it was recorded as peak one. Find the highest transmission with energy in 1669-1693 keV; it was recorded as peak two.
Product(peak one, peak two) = 36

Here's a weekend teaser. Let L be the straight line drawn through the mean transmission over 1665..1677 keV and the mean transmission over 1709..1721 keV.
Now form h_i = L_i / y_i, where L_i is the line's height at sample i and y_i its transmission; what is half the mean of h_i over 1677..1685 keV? 0.68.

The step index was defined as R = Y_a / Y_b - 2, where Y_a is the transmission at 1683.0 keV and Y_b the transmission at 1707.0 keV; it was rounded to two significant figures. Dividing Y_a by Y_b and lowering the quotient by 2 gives -1.4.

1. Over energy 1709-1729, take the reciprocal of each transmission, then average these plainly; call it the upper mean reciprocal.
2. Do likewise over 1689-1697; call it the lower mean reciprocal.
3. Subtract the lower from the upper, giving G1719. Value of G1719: -0.049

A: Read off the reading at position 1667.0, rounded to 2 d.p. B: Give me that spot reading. 5.82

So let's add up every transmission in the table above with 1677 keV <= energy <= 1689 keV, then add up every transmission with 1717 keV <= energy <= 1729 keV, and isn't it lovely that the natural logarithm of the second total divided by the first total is 0.52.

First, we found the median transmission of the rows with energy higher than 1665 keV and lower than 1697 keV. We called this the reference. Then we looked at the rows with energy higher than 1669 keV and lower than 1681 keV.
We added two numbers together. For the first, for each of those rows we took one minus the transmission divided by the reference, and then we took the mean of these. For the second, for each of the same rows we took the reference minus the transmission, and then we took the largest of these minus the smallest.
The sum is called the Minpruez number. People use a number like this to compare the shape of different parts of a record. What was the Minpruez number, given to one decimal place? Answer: 1.0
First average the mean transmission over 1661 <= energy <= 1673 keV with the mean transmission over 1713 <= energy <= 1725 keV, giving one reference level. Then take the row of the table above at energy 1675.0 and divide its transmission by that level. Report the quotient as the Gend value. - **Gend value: 0.87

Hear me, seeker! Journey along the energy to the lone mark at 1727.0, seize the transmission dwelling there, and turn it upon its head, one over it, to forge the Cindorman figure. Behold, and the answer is 0.16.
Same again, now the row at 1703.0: 0.17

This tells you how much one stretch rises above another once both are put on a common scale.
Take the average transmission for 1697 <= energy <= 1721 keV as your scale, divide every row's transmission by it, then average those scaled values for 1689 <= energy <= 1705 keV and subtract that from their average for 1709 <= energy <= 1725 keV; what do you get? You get 0.17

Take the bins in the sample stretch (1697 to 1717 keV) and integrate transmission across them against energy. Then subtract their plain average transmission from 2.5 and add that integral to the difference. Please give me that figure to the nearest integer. 123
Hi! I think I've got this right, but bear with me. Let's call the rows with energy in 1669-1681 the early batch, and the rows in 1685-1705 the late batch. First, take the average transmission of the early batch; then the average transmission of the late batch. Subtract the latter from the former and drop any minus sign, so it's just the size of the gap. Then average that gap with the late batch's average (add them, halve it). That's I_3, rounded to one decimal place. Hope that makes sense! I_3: 2.7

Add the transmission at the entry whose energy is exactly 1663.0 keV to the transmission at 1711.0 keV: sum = 12.1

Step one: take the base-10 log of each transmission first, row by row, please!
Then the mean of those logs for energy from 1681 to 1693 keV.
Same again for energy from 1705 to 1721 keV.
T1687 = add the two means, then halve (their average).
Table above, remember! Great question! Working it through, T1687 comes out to 0.694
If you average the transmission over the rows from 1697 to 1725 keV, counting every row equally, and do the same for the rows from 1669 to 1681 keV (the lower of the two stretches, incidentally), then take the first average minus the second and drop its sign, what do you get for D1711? 1.1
